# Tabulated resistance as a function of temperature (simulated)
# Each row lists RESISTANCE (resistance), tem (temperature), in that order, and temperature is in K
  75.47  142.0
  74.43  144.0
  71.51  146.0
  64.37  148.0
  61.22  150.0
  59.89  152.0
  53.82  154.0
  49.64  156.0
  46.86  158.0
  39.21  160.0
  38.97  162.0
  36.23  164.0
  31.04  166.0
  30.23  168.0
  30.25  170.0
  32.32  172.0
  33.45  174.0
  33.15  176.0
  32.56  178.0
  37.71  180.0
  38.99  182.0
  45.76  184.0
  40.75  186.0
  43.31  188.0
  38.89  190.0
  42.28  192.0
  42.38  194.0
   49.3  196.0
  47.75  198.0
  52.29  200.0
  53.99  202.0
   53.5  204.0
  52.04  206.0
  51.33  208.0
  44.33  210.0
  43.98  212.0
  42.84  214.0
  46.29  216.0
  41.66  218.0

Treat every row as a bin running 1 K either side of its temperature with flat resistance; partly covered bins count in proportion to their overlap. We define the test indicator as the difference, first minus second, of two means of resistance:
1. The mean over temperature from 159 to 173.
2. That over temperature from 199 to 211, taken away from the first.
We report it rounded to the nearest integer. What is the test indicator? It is -17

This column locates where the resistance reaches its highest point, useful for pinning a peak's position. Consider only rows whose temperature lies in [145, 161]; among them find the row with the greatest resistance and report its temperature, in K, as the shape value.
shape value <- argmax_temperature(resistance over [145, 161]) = 146.0 K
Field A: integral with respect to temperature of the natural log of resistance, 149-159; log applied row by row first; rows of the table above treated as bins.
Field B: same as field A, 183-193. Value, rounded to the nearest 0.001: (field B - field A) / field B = -0.066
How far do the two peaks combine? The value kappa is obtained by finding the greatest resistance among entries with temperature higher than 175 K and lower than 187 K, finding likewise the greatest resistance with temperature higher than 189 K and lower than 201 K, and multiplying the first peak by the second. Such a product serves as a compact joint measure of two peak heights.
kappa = 2393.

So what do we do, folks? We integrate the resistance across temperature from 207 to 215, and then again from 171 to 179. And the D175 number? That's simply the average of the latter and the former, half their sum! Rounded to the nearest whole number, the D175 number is 314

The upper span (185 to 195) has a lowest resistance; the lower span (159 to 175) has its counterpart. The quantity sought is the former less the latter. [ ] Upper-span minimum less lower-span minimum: 9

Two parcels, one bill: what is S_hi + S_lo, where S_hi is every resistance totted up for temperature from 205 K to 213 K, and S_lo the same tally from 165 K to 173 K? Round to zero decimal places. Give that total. 316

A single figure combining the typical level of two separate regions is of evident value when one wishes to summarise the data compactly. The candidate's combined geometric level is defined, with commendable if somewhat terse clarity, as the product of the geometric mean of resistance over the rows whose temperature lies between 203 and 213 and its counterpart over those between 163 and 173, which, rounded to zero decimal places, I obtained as 1561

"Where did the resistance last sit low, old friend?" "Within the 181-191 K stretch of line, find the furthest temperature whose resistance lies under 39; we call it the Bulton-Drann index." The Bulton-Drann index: 190.0 K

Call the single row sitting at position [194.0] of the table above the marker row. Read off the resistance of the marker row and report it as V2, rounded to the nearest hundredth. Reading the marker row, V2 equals 42.38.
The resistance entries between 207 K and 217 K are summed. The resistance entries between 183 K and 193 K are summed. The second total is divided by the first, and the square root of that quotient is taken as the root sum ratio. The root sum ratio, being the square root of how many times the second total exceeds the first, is 1.0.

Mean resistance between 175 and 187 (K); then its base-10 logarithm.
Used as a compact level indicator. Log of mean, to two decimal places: 1.58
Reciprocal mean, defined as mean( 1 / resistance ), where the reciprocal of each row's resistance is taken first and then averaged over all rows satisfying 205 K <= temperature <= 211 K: 0.020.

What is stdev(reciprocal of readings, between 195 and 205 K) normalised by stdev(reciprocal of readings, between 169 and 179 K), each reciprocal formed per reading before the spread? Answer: 0.8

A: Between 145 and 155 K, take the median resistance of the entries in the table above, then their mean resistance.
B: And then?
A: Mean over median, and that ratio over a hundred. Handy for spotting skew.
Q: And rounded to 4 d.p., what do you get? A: 0.0102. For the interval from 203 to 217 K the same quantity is 0.0103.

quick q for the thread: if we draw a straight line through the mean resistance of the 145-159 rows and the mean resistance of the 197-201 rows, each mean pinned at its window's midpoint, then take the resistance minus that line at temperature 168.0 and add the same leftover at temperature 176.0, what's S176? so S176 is -46.0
